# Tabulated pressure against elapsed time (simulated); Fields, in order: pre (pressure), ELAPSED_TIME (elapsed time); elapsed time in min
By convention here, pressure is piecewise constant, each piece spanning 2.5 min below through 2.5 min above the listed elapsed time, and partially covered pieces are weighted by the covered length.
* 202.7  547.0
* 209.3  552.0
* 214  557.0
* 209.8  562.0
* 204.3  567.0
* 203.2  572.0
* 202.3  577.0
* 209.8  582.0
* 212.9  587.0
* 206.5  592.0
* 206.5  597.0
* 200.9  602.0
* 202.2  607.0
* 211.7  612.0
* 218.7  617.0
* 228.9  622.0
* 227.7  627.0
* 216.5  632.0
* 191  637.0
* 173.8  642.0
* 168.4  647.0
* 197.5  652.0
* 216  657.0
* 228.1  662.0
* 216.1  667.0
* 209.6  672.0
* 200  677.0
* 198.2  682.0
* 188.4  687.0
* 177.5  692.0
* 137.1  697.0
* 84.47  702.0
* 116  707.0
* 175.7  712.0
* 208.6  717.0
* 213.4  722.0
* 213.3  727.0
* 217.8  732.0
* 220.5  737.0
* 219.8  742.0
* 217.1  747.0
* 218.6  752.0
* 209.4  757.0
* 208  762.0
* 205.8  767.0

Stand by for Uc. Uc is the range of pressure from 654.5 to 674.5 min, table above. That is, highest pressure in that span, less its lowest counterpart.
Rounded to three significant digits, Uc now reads 18.5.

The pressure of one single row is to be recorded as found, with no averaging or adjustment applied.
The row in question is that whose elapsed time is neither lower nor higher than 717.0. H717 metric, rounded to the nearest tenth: 208.6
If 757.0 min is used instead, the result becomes 209.4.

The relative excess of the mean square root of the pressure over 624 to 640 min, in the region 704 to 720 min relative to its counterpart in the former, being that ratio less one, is -0.12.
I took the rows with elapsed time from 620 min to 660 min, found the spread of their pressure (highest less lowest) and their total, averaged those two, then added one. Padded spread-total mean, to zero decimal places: 841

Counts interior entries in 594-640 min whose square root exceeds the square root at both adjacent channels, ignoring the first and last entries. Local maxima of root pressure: 1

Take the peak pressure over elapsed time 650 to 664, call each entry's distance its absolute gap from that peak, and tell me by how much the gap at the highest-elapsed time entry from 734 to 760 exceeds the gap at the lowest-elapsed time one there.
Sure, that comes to 11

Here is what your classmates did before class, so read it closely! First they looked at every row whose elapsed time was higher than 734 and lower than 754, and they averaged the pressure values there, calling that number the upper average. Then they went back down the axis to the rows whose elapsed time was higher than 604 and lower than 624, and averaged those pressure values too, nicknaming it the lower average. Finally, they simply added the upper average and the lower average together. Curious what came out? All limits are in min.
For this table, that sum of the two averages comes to 434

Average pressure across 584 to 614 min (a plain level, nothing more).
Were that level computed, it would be 207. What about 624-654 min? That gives 196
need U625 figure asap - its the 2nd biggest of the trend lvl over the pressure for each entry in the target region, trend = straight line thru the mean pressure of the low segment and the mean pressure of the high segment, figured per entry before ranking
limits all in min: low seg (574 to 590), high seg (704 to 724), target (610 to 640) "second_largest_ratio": 0.95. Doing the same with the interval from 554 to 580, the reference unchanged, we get 1.04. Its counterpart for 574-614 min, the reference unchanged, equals 1.01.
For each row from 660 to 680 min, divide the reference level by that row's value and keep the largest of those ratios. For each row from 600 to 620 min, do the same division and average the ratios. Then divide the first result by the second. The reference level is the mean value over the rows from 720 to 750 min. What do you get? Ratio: 1.04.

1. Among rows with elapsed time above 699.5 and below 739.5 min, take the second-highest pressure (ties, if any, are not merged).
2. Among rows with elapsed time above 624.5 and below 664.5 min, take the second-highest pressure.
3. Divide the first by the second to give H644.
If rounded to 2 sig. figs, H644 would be 0.96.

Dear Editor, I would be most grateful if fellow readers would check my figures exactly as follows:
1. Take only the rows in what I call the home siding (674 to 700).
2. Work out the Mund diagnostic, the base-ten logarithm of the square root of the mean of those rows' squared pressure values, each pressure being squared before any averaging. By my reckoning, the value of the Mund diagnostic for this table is 2.259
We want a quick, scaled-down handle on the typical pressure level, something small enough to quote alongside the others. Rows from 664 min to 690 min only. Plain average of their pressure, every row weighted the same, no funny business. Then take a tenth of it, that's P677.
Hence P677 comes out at 20.2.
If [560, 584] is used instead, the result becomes 20.6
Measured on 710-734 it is 20.6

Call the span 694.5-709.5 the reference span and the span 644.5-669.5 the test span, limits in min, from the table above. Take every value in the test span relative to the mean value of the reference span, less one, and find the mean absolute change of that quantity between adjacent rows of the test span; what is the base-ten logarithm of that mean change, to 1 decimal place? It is -0.8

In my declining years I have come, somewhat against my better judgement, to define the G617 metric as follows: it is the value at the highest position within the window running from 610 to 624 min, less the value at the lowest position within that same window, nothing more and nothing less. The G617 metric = 17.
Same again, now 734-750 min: -3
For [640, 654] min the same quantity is 24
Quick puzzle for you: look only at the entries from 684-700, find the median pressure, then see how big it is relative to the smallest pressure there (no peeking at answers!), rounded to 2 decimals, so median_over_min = 1.29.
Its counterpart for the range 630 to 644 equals 1.10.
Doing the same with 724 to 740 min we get 1.02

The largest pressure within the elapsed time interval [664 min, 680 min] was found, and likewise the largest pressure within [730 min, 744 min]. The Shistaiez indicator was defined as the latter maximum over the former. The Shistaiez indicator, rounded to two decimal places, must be 1.02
